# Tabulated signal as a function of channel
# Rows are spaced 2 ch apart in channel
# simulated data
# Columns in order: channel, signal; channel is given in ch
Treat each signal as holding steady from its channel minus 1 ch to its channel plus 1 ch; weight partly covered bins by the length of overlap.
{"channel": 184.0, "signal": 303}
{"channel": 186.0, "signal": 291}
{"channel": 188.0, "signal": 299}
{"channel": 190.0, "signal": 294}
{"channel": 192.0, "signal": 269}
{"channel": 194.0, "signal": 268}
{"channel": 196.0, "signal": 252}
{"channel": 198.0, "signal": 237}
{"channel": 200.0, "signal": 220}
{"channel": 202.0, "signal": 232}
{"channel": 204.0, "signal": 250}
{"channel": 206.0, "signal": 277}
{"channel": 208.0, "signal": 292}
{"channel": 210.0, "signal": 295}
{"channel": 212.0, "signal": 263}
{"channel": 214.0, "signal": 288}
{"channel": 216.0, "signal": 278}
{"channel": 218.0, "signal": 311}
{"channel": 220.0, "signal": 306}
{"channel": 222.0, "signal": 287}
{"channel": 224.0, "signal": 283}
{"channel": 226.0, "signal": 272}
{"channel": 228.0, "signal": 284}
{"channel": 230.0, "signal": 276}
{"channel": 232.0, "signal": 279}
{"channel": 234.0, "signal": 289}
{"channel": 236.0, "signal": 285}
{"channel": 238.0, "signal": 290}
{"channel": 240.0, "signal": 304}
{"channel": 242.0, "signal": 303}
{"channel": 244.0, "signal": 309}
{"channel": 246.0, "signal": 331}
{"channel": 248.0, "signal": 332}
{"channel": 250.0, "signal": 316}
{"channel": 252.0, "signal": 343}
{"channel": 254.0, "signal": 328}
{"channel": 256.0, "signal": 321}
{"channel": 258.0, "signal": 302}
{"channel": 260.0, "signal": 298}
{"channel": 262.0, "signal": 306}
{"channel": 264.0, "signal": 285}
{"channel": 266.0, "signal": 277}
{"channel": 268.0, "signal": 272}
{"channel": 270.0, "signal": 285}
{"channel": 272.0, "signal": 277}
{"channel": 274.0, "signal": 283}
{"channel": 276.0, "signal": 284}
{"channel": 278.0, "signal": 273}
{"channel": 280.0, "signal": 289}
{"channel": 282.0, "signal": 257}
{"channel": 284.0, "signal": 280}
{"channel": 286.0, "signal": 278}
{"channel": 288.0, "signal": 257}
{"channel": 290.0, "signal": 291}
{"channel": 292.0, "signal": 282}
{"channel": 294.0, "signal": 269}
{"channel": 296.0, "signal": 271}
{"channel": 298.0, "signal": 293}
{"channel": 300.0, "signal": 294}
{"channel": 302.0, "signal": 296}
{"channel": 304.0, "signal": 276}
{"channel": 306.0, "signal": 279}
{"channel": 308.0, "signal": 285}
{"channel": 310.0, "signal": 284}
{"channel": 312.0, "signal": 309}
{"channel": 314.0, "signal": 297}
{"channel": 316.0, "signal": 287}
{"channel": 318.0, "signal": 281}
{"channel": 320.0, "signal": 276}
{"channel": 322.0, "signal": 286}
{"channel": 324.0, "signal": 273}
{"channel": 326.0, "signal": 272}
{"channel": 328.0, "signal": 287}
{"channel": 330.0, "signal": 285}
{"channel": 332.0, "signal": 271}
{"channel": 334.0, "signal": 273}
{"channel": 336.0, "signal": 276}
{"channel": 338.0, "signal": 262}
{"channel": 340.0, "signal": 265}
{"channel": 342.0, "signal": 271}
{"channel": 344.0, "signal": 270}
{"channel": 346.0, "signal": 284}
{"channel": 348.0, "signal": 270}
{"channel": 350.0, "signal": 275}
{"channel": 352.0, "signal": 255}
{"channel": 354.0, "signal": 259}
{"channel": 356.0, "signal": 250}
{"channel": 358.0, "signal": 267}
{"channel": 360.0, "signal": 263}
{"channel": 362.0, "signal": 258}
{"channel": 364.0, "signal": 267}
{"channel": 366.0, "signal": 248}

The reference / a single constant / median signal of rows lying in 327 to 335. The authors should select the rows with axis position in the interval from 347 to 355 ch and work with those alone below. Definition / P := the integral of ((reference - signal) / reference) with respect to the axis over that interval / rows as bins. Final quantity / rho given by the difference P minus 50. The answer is -49.6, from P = 0.4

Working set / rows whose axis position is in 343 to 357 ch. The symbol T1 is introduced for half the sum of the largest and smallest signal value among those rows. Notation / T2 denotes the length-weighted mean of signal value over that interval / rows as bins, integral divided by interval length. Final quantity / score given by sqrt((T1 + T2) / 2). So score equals 16.3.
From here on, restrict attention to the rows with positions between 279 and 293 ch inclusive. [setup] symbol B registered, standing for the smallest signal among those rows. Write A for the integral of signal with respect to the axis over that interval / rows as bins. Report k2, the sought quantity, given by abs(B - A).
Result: 3611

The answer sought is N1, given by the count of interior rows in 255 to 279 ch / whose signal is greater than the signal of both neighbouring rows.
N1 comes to 3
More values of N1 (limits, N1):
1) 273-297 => 4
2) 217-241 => 2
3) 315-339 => 3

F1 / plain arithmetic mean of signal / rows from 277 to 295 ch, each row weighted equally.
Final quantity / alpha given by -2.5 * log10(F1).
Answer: -6.10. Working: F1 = 275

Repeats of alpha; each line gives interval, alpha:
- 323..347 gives -6.09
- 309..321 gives -6.15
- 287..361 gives -6.11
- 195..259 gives -6.15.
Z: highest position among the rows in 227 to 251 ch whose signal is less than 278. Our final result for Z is 230.0 ch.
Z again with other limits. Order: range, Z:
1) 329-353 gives 352.0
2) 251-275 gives 272.0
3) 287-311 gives 304.0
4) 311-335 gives 334.0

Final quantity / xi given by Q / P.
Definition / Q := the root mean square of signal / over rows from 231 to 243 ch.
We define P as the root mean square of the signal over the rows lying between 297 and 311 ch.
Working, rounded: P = 287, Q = 292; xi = 1.02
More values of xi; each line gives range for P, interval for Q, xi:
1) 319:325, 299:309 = 1.03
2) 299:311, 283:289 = 0.95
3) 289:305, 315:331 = 0.99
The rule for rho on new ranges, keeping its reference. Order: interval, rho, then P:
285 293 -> -49.9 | 0.1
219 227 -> -50.2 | -0.2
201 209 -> -49.5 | 0.5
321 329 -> -50.0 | 0.0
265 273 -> -50.0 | 0.0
